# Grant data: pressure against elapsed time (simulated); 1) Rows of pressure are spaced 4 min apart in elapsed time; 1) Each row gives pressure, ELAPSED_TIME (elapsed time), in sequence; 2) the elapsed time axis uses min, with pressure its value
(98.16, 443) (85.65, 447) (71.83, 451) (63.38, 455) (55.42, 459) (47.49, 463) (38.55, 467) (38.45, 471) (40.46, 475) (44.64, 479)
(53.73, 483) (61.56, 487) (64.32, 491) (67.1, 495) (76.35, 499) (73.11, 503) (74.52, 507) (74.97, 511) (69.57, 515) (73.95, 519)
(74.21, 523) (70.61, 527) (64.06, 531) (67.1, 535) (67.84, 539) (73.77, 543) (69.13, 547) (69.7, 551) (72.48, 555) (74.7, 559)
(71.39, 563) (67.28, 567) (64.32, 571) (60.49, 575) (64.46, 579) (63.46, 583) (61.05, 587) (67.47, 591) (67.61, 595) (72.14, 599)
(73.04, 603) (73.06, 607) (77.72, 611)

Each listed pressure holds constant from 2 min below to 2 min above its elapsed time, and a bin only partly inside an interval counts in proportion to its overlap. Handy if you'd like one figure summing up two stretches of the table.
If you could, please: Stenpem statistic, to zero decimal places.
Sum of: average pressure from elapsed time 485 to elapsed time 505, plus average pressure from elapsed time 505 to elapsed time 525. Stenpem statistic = 142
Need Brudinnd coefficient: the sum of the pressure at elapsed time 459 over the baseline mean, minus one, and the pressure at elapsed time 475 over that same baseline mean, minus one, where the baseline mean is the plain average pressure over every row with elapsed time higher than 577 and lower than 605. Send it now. -0.57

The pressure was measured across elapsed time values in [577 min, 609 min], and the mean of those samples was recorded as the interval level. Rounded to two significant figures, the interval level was 68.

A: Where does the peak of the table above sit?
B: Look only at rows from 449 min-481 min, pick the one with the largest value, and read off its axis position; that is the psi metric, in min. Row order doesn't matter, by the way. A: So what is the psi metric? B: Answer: 451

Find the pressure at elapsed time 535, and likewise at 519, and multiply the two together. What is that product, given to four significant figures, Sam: 4962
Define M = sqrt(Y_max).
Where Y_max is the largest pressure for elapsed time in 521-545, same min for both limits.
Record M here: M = 8.61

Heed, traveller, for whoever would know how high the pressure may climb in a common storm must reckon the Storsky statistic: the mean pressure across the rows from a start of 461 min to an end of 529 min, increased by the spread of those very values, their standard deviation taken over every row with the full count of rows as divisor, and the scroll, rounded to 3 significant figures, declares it 75.2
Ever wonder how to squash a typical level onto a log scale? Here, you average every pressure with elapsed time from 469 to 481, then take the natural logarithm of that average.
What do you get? 3.72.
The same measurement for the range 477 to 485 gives 3.90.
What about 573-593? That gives 4.15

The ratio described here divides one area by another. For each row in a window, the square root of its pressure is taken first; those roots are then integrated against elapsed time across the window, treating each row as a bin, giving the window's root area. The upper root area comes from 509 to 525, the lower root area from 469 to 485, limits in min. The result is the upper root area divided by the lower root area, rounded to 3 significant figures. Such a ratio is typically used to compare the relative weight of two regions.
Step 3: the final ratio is 1.29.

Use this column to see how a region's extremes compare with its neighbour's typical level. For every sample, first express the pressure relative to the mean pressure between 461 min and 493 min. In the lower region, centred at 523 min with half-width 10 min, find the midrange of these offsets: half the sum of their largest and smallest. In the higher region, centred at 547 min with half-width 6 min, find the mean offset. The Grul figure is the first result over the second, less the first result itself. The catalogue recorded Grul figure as -19.6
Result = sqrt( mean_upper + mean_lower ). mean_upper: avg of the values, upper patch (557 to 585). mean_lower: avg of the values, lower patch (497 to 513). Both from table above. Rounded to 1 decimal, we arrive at 11.9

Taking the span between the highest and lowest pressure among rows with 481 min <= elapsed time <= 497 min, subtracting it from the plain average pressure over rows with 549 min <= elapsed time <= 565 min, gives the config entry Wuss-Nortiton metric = 58.7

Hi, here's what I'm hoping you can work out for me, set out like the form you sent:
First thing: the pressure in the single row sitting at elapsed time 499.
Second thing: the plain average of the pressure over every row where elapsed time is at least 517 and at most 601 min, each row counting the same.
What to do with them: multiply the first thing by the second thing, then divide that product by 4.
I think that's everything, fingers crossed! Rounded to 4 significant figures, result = 1306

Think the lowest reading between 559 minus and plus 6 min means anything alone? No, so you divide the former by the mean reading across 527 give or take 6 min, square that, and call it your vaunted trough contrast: 1.1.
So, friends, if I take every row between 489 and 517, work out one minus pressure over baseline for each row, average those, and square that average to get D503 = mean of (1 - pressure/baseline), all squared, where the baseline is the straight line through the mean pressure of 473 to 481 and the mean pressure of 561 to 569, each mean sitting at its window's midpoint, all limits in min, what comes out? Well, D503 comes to 0.17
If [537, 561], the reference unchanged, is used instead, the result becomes 0.01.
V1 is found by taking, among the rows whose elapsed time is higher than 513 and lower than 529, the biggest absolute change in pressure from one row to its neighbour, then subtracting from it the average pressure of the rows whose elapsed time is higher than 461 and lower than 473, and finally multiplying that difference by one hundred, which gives -3712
